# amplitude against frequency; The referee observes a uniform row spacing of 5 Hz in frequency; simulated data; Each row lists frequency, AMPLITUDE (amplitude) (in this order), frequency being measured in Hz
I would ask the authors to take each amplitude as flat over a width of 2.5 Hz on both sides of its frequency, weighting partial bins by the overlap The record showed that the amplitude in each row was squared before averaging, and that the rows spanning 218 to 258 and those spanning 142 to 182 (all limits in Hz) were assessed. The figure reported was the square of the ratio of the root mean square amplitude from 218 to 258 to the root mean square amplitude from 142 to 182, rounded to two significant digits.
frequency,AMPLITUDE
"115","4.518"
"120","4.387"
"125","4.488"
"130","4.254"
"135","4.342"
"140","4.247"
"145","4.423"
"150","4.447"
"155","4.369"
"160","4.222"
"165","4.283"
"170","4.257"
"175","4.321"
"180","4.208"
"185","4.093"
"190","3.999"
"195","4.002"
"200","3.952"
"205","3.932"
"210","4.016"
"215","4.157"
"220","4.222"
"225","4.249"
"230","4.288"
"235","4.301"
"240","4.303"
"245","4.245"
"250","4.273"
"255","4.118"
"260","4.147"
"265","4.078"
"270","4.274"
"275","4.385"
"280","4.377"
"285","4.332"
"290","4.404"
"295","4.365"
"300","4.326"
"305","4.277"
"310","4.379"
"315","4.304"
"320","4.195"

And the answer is 0.97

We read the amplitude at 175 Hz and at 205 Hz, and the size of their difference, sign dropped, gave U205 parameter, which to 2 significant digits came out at 0.39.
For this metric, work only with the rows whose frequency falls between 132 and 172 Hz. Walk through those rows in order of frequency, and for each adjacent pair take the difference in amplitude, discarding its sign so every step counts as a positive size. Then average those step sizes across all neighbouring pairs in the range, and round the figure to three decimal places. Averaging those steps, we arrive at 0.087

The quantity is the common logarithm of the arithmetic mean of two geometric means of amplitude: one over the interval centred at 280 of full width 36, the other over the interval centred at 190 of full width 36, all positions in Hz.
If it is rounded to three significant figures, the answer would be 0.622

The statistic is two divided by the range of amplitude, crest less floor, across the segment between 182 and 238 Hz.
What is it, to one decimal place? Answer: 5.4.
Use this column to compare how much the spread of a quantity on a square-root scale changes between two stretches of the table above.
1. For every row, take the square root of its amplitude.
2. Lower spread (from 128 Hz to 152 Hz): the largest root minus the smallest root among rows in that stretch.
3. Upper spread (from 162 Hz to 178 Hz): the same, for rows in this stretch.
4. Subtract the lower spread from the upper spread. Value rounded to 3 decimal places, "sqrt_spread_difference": -0.033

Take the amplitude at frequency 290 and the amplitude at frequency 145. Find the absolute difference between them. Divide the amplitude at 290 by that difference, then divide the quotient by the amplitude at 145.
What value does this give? 52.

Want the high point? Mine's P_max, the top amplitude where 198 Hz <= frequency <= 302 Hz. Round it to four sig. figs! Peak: 4.404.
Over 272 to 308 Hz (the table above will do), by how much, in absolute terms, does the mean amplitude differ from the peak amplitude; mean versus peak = 0.052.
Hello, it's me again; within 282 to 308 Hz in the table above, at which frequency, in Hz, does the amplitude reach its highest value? 290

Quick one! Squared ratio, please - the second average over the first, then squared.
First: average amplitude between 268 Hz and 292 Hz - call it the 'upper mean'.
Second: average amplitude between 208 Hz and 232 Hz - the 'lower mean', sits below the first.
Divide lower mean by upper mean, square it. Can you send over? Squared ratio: 0.92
